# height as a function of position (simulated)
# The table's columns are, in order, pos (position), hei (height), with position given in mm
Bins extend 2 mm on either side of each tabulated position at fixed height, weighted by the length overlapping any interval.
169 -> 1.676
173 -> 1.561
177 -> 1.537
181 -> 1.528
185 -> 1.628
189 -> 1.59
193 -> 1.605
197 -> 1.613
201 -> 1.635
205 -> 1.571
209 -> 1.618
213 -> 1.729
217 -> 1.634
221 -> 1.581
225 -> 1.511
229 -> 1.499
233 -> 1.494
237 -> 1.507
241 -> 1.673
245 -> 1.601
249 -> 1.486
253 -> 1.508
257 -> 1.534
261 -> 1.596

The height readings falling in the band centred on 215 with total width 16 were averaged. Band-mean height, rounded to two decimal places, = 1.64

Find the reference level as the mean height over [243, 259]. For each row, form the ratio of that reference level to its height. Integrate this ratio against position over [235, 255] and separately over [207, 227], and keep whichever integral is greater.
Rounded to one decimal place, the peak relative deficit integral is 19.7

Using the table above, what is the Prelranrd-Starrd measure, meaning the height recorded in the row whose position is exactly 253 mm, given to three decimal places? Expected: 1.508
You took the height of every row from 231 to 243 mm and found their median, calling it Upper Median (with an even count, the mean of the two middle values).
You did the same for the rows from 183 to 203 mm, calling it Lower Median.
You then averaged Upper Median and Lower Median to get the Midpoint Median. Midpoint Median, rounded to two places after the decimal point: 1.56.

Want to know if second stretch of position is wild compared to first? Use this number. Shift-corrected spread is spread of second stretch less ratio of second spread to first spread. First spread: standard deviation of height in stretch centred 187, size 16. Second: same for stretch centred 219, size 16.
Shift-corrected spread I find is -2.1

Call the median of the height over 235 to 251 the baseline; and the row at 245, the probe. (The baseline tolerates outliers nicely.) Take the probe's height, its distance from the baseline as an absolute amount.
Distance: 0.05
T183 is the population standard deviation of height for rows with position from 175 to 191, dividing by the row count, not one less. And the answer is 0.041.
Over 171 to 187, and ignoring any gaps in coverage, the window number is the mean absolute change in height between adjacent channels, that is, 0.0443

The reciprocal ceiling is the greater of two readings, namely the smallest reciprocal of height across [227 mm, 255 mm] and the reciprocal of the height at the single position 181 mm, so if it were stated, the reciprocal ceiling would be 0.654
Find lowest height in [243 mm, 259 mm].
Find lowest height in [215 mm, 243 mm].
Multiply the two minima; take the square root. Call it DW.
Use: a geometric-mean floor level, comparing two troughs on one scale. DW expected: 1.49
